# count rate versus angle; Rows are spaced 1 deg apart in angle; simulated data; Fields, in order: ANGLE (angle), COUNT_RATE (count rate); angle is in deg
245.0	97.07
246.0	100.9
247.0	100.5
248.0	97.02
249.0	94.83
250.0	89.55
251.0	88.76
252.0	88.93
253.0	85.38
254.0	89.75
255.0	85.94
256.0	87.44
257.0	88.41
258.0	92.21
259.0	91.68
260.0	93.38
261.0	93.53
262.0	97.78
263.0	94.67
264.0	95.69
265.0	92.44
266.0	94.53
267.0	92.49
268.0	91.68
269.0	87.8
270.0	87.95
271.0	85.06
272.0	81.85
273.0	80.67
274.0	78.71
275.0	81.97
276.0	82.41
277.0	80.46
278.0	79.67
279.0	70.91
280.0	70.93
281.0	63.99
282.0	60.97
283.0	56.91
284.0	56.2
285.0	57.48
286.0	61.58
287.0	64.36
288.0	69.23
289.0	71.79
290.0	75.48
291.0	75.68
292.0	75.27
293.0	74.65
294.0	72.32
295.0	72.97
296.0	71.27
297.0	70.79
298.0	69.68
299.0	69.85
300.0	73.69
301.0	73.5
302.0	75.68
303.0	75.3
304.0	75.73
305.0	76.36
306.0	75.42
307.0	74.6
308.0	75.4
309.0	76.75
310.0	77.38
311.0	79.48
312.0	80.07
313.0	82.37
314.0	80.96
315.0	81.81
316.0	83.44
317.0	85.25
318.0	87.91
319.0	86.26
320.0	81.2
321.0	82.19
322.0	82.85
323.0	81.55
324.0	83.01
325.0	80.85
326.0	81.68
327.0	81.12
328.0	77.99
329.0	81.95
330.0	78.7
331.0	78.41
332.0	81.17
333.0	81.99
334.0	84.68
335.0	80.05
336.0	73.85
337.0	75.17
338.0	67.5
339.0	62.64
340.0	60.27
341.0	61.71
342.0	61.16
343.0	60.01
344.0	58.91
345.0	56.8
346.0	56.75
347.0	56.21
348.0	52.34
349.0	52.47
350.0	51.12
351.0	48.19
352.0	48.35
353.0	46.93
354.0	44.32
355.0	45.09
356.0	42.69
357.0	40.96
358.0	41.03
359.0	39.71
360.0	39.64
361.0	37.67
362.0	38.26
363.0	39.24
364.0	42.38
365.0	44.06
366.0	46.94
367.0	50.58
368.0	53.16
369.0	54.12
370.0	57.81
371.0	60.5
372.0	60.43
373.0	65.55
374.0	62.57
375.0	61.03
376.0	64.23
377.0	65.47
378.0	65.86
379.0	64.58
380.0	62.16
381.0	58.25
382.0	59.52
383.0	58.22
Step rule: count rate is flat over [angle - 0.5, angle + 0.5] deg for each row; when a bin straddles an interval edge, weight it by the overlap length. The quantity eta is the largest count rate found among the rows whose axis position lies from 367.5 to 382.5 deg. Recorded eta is 65.86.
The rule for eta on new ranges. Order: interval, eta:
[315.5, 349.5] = 87.91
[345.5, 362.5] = 56.75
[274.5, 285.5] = 82.41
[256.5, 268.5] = 97.78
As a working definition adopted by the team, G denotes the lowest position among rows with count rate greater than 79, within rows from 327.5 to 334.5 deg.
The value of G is 329.0 deg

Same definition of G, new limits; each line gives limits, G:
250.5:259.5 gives 251.0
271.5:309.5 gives 272.0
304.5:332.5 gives 311.0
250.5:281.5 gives 251.0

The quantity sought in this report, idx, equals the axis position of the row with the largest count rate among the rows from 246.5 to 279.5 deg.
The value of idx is 247.0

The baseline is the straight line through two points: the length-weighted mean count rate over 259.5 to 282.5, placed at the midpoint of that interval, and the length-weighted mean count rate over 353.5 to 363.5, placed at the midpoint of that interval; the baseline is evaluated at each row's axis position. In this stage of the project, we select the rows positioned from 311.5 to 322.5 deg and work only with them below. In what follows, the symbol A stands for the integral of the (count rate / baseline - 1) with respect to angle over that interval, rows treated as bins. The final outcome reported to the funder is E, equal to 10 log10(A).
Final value 6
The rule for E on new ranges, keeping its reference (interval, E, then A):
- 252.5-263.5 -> -16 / 0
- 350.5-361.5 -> -6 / 0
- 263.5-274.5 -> -5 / 0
